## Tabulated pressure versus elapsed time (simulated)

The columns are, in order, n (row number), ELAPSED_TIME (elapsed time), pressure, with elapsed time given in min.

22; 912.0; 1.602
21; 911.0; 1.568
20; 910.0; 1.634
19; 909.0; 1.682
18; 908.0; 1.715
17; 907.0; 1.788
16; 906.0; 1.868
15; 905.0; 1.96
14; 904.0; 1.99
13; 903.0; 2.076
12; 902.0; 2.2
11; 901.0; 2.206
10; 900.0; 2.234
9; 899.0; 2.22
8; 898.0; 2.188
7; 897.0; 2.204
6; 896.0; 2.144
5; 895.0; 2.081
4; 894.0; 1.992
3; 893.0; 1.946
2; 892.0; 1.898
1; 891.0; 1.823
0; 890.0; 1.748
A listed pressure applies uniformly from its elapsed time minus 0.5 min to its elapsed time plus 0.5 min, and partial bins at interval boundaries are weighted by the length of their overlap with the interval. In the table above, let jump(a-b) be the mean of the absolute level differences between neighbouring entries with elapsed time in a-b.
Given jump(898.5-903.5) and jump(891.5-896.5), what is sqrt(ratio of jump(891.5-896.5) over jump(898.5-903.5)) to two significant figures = 1.2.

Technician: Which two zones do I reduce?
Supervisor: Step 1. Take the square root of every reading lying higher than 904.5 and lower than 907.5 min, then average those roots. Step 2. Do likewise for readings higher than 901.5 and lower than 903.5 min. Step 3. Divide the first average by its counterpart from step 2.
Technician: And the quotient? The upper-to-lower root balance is 0.94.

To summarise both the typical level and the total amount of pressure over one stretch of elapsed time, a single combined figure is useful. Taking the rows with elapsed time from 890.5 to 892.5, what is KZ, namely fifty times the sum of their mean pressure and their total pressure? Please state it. 279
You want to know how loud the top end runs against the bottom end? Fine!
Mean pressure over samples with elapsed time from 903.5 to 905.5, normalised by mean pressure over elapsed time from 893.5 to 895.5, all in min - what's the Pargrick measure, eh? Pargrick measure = 1.0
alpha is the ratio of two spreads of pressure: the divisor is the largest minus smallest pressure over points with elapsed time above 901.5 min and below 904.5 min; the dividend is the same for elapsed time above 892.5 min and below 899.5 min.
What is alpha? 1.30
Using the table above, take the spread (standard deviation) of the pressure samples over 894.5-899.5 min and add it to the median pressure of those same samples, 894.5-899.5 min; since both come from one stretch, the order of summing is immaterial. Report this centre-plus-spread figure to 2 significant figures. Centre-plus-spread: 2.2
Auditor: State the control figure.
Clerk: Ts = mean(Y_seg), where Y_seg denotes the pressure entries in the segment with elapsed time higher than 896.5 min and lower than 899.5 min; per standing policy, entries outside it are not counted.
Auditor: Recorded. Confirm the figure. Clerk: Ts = 2.20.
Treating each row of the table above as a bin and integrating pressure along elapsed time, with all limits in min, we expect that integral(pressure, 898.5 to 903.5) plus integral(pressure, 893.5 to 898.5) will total 21.5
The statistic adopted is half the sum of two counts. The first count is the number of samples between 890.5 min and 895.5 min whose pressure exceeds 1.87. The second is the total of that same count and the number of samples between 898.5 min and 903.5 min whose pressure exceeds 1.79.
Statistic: 6.5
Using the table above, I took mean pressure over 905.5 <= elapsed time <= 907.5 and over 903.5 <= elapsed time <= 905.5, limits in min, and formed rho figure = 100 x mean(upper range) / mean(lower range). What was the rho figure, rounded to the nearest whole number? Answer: 93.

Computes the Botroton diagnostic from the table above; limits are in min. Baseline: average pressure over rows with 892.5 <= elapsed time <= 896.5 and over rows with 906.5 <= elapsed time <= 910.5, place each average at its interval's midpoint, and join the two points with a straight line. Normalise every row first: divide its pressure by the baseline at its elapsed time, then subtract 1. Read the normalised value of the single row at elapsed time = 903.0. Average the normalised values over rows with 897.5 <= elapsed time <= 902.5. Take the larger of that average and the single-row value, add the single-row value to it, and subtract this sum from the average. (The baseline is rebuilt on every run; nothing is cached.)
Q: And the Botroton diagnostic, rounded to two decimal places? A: -0.13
